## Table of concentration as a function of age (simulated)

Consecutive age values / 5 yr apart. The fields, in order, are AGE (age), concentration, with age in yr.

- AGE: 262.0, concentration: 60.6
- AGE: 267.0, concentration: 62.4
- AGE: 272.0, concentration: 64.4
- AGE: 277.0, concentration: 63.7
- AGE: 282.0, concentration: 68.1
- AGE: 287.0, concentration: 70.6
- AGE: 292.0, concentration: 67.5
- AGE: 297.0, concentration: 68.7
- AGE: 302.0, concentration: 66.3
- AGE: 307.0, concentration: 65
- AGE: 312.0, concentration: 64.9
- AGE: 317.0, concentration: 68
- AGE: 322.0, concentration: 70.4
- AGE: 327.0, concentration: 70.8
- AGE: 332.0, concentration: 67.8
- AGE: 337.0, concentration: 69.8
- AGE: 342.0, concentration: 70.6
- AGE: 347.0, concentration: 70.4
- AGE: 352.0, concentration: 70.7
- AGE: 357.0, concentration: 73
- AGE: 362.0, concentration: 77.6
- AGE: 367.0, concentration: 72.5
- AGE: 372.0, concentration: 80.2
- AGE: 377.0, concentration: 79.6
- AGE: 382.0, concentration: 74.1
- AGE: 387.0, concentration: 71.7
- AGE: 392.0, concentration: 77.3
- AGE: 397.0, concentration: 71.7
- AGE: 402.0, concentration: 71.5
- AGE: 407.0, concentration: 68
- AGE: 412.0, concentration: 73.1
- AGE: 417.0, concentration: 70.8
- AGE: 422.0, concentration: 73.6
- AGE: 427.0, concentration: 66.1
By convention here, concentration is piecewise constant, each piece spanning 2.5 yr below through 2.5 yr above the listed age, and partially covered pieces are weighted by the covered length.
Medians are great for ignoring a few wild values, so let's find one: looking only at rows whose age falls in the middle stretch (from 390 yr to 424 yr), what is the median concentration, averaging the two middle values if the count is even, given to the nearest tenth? 71.7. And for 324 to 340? 69.8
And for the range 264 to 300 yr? 67.5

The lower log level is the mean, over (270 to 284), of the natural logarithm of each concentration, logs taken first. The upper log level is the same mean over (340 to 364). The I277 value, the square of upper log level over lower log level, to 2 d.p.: 1.05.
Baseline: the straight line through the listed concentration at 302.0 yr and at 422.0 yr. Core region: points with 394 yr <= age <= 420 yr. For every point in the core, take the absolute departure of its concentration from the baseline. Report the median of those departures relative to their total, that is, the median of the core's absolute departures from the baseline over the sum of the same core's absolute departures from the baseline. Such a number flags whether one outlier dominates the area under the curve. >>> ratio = 0.10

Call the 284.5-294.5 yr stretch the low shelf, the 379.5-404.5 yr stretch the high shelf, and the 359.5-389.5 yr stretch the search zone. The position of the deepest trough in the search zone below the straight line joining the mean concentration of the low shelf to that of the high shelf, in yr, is 387.0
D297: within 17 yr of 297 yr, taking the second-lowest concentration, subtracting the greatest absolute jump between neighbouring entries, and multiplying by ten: 619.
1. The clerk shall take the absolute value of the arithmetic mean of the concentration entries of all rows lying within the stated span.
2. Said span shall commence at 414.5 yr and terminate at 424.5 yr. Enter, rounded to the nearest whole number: 72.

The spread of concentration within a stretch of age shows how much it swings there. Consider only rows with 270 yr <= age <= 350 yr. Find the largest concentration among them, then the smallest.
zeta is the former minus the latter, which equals 7.1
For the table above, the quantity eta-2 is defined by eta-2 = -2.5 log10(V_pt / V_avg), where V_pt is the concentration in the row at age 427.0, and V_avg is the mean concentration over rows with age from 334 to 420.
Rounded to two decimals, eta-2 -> 0.11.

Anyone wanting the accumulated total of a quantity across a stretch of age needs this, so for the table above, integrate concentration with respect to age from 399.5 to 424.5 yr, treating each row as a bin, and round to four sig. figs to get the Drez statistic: 1785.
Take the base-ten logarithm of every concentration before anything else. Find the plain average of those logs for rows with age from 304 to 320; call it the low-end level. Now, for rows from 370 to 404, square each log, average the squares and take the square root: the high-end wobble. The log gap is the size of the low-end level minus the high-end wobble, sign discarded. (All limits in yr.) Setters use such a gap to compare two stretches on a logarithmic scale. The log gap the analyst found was 0.06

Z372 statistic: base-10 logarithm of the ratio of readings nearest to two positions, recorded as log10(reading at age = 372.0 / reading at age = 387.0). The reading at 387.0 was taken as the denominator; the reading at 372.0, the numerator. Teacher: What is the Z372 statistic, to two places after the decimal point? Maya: 0.05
